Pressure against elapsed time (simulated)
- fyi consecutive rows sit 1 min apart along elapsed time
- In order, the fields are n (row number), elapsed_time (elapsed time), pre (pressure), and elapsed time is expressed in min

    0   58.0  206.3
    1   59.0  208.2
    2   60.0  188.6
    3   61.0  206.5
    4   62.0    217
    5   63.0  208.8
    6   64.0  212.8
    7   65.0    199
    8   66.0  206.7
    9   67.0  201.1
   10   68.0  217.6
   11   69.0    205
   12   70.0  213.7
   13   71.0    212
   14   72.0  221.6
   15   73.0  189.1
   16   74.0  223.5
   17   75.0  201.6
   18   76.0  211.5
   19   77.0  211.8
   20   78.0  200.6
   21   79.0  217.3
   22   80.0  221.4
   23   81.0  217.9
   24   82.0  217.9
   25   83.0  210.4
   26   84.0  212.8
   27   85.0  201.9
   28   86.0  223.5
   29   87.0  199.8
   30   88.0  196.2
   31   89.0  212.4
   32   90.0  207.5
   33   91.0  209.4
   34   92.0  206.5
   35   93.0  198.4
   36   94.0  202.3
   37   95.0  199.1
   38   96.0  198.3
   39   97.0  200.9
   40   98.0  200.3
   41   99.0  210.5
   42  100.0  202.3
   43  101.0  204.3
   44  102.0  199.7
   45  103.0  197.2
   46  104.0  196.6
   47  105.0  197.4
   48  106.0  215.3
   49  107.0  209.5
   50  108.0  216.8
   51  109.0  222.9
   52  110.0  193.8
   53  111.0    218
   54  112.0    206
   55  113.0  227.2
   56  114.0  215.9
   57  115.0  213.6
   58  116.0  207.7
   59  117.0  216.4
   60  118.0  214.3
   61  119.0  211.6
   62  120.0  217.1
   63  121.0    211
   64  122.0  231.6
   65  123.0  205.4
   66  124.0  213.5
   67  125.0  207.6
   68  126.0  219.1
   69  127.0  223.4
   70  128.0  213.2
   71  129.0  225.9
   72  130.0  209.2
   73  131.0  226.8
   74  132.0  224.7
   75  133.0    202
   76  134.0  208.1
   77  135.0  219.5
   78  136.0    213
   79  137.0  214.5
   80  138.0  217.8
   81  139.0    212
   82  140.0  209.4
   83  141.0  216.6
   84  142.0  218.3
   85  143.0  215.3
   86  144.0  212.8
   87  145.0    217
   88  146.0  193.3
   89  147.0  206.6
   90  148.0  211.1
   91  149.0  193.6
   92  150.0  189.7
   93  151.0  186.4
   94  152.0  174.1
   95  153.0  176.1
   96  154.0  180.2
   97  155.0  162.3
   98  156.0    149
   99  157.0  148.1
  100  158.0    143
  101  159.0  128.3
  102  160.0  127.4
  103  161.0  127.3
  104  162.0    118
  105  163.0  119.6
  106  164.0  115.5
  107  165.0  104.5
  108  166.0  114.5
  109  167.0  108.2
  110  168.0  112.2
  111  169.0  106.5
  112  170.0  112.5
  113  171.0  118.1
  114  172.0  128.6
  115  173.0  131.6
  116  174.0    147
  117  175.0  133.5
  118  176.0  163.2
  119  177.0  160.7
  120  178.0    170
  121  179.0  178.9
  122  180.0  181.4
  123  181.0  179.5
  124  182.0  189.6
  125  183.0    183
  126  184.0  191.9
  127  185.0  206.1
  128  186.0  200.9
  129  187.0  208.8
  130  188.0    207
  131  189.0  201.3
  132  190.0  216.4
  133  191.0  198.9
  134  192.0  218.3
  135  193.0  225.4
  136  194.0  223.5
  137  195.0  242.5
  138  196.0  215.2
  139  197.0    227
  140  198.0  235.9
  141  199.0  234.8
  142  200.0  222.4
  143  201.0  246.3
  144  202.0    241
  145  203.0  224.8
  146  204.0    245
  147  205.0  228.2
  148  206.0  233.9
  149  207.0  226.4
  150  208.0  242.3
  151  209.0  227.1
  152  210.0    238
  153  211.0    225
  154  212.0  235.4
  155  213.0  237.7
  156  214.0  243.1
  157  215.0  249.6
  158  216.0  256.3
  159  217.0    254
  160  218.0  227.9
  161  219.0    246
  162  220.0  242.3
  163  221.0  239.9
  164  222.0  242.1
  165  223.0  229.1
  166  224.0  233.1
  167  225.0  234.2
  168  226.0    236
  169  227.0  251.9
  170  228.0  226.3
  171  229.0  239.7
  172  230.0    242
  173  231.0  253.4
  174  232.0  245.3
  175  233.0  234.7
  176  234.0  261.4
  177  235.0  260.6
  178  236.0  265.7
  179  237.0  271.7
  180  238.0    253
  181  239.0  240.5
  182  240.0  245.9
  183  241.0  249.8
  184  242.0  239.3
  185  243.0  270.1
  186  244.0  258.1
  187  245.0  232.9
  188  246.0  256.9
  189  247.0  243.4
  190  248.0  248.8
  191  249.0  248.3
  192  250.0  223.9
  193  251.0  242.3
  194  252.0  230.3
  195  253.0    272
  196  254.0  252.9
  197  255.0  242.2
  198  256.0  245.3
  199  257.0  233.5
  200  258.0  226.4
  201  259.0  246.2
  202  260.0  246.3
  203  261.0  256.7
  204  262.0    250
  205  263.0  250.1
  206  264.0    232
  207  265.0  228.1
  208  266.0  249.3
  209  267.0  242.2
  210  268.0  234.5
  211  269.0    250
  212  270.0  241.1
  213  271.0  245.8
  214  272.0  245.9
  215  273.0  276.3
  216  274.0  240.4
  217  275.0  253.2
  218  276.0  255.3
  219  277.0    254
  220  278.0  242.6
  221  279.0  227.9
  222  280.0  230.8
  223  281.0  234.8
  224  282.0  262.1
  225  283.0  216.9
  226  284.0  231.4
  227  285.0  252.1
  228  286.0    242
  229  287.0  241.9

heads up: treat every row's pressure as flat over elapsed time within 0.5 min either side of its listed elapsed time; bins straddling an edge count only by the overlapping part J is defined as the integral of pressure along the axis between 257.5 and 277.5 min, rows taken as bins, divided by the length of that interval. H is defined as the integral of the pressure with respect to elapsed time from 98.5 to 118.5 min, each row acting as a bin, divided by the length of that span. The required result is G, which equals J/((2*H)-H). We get 1.18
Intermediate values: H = 209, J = 246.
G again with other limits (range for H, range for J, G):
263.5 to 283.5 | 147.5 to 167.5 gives 0.61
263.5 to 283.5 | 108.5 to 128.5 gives 0.88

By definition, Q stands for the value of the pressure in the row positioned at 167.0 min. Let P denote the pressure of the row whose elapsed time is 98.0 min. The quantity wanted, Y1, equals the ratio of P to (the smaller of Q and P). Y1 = 1.85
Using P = 200.3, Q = 108.2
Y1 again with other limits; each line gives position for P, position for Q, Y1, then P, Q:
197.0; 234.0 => 1.00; 227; 261.4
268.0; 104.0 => 1.19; 234.5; 196.6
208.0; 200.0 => 1.09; 242.3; 222.4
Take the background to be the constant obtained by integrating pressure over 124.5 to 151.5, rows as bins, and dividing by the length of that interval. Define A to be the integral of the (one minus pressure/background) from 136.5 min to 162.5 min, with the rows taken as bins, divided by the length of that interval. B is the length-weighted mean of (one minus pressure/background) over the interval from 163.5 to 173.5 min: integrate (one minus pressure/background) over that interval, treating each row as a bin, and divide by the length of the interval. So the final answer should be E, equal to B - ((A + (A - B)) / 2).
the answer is 0.55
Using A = 0.14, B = 0.45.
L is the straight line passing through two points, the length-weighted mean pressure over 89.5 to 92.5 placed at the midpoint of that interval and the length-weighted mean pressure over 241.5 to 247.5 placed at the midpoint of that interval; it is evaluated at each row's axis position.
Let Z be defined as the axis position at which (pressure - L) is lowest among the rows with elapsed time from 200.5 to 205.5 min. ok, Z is 203.0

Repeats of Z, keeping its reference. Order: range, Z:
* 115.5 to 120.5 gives 116.0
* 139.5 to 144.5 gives 140.0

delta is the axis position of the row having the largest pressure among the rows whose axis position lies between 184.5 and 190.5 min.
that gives 190.0 min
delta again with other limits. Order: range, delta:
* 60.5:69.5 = 68.0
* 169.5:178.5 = 178.0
